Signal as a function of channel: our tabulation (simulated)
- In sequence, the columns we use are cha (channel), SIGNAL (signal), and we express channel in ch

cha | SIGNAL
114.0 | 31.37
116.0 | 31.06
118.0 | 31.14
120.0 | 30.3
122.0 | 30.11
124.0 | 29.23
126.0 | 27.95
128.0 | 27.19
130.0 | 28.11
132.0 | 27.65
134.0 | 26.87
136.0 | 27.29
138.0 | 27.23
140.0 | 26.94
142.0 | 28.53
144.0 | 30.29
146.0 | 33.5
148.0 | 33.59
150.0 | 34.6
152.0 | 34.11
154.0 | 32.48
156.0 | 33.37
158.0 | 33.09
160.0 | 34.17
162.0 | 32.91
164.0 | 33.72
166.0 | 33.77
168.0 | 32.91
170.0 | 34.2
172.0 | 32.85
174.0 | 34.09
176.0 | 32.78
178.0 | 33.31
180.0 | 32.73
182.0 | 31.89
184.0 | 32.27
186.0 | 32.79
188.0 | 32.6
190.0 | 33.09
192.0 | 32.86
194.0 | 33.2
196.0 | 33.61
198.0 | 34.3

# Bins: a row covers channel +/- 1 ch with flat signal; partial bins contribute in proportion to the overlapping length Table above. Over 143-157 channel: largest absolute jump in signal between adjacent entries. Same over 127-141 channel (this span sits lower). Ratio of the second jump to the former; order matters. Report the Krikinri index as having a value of 0.3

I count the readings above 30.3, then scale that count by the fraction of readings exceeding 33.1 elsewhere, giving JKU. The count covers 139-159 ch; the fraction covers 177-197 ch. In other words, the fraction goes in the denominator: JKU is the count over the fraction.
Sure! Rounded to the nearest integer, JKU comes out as 23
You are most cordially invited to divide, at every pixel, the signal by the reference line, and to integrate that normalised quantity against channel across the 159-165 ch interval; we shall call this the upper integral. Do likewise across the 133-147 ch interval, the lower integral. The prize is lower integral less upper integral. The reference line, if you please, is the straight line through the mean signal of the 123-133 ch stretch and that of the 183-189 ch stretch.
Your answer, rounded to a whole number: 7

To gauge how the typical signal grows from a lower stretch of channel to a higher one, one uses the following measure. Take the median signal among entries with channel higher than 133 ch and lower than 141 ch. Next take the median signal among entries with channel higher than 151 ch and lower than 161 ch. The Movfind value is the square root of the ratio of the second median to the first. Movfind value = 1.11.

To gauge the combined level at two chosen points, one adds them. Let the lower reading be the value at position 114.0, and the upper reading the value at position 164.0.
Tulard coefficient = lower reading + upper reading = 65.1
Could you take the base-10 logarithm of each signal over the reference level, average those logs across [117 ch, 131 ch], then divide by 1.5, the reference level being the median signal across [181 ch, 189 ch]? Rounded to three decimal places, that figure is -0.031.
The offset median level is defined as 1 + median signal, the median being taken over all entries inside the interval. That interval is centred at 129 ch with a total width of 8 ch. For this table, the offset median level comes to 28.8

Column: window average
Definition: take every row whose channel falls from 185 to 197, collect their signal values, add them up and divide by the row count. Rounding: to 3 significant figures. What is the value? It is 33.0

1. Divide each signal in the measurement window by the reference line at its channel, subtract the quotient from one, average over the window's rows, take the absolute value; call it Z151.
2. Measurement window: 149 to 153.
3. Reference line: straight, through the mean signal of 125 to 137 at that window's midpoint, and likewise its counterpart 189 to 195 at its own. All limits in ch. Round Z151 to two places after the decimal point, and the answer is 0.17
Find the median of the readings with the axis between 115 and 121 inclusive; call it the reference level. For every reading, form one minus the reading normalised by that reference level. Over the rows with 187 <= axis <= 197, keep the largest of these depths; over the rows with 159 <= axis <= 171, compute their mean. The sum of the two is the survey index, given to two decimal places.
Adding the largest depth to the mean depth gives -0.13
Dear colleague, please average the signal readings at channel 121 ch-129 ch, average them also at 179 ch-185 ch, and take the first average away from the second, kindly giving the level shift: 4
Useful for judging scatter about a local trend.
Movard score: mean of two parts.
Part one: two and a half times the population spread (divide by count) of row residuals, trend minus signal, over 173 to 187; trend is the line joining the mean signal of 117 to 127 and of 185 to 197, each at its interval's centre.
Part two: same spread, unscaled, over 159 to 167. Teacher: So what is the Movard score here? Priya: 1.24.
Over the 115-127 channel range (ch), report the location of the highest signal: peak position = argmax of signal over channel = 118.0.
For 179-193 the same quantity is 190.0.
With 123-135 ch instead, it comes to 124.0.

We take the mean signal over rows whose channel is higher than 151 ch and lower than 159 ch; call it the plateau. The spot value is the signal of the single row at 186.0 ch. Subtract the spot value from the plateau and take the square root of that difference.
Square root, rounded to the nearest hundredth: 0.69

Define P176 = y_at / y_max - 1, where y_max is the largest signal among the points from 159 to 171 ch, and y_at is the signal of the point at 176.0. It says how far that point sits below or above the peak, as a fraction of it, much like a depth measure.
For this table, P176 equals -0.042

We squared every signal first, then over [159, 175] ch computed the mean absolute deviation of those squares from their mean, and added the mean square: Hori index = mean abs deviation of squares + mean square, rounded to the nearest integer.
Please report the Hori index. 1162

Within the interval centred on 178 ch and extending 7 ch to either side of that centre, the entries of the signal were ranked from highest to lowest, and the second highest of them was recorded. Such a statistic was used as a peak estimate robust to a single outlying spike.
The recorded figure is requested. 33.31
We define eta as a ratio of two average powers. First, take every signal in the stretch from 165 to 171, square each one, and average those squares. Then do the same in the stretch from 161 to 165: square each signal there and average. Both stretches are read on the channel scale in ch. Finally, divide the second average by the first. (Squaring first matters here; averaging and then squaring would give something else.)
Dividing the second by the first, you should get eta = 0.98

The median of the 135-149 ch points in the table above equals 28.5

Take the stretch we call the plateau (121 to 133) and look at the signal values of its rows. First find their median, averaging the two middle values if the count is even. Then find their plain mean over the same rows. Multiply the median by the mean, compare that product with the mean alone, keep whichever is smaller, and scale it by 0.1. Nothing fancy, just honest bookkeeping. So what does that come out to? 2.8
